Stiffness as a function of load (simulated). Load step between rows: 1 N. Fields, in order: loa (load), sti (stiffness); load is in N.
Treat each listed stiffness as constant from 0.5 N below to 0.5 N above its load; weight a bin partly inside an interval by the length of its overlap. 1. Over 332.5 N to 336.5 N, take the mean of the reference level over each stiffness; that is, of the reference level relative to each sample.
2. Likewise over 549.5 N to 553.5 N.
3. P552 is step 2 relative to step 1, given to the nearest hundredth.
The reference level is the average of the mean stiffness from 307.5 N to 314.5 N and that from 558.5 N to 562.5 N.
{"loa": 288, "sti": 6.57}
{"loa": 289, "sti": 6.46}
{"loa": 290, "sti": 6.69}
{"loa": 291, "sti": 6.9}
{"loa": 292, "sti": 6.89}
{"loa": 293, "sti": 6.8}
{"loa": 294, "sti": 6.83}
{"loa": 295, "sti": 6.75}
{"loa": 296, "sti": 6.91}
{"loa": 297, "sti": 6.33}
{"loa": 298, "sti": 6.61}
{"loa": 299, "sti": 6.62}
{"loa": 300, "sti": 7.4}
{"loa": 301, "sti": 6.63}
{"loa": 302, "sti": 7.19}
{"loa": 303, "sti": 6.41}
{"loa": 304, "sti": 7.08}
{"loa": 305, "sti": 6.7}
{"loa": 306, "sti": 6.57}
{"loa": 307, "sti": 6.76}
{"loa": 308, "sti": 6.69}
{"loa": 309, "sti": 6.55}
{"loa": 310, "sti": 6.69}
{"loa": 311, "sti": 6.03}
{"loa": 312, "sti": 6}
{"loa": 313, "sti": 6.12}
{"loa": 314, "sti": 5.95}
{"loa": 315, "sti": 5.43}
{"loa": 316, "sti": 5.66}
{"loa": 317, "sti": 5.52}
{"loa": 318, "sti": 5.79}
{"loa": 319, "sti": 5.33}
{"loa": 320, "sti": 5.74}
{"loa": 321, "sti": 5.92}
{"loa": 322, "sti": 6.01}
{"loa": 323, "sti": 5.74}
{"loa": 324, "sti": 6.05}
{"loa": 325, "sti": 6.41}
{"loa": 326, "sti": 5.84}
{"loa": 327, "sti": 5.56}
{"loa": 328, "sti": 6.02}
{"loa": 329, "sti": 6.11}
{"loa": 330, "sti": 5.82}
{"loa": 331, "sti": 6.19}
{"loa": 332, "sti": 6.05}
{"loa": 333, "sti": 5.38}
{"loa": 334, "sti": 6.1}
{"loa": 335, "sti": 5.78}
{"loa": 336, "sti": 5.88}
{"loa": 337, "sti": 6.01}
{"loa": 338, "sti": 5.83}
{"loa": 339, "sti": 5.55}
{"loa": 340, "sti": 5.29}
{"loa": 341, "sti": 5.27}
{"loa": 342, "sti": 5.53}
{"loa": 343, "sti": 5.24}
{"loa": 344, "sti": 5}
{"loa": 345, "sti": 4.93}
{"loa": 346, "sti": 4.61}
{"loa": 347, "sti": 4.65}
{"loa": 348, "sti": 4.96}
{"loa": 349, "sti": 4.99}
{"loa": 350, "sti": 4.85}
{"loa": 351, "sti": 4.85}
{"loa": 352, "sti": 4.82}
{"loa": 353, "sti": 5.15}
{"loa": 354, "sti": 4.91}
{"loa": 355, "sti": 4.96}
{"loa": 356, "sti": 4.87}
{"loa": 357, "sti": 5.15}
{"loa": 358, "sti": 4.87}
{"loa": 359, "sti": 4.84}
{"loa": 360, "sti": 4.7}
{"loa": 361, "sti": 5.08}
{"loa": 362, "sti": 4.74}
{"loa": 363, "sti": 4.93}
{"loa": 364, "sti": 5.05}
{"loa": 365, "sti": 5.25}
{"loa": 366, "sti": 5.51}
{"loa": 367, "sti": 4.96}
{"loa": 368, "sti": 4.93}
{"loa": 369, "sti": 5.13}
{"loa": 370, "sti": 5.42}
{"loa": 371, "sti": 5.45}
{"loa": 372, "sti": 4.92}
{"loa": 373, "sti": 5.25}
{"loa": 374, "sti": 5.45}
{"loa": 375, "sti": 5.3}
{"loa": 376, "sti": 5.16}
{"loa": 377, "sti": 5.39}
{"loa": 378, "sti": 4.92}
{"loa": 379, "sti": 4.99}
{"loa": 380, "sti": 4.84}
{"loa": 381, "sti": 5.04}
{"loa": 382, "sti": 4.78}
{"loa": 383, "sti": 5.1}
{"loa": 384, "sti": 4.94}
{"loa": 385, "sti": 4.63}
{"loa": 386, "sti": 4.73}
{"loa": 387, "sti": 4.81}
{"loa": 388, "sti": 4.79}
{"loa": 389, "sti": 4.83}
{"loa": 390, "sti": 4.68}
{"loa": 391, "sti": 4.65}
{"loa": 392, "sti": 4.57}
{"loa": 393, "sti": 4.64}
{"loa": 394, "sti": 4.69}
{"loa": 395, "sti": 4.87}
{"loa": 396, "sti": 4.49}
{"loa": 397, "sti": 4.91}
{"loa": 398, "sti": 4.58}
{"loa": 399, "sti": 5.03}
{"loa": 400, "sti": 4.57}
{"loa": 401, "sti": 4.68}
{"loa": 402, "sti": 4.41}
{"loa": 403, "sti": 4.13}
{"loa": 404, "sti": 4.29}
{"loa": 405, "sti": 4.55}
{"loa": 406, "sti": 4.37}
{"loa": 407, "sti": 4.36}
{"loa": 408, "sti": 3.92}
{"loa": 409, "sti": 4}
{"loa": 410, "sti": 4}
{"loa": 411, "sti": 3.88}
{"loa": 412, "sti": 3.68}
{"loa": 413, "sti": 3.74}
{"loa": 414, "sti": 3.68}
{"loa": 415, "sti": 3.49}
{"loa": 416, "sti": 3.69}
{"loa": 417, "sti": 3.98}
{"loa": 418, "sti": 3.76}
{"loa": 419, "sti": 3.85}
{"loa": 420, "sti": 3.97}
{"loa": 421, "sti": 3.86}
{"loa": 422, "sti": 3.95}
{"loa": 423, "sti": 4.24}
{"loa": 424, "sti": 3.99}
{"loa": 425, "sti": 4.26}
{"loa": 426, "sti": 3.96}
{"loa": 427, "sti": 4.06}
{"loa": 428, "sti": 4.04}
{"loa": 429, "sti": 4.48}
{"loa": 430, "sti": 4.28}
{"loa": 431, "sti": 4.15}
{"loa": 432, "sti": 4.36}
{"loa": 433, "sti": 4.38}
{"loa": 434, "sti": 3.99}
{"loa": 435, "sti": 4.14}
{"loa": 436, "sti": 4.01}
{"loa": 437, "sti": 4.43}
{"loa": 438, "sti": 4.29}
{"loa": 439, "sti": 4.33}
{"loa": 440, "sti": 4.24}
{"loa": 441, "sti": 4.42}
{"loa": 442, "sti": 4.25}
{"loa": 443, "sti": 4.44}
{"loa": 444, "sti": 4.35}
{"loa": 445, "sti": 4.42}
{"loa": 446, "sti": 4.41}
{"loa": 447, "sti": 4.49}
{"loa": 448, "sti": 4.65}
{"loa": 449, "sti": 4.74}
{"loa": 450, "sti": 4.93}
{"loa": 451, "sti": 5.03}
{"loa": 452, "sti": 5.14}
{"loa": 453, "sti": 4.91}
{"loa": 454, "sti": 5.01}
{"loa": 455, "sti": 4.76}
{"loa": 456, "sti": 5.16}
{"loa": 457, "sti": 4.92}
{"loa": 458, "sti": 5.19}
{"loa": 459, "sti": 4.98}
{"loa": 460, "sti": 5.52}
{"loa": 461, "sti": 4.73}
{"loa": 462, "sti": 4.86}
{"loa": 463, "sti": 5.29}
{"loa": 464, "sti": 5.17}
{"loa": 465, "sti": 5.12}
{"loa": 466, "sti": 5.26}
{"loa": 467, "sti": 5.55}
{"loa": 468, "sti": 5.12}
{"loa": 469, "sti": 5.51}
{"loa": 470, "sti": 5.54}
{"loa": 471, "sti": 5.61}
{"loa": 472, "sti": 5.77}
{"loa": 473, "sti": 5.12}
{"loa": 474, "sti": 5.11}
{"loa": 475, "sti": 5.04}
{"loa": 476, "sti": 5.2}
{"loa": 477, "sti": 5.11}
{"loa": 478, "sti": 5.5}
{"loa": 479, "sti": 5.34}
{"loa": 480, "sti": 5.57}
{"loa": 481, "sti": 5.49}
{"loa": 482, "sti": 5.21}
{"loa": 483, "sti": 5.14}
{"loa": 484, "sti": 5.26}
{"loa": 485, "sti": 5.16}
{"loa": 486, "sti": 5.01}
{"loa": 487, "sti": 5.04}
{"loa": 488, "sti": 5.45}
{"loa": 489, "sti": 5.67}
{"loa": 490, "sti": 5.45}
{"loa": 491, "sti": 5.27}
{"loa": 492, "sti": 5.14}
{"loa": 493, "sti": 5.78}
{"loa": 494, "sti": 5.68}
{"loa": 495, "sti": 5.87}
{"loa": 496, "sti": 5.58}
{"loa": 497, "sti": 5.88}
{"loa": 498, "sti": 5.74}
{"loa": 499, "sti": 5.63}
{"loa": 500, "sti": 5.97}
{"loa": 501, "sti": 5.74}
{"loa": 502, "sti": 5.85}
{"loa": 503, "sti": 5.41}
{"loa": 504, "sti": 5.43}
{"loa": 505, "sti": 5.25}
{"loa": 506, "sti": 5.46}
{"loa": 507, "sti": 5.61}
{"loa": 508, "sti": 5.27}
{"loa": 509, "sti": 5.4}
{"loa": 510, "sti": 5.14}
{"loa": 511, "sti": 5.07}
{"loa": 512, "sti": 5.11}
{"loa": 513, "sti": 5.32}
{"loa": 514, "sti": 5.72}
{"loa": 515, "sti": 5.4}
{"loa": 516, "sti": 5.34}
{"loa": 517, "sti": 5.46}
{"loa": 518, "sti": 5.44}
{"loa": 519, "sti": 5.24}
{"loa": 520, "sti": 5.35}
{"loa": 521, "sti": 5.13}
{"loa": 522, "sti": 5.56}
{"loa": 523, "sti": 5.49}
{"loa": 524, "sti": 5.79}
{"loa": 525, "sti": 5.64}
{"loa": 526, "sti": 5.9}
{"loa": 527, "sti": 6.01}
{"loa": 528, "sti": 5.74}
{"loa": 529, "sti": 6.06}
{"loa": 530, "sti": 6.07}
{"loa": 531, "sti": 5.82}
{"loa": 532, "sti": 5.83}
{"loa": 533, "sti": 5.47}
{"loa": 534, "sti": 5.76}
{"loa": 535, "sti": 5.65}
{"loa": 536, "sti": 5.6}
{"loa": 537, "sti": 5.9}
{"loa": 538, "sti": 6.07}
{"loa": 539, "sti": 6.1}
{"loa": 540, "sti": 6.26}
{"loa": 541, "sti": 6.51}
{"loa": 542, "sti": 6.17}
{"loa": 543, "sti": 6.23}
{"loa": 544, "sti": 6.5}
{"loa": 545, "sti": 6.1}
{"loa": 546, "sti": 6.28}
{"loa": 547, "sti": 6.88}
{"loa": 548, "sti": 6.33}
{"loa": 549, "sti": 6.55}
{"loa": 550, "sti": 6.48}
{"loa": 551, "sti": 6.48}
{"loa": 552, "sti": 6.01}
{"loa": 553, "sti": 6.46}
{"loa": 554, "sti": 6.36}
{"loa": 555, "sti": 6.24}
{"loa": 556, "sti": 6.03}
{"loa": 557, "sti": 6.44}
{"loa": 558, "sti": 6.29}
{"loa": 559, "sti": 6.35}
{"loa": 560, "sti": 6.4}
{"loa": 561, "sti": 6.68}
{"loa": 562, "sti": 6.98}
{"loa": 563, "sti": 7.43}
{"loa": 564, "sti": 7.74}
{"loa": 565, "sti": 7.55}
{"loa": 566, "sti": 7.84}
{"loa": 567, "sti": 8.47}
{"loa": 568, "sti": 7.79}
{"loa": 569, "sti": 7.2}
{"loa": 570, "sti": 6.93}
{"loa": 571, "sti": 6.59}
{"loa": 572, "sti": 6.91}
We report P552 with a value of 0.91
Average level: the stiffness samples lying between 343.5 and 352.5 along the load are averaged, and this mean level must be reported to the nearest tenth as 4.9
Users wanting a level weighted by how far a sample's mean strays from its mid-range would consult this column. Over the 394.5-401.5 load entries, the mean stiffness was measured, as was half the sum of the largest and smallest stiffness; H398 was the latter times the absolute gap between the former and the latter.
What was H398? 0.13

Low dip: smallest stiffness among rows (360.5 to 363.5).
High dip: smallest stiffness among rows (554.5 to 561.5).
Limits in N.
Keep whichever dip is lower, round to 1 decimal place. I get 4.7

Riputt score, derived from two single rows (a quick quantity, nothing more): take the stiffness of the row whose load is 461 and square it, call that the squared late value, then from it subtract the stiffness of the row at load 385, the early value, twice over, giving 13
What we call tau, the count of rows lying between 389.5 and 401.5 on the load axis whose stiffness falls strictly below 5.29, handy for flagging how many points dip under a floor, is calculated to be 12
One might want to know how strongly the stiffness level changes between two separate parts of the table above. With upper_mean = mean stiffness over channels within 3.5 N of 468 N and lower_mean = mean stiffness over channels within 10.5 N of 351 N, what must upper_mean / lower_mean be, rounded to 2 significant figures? 1.1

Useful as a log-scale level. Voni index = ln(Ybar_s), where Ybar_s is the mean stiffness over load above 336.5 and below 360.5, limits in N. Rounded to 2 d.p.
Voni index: 1.62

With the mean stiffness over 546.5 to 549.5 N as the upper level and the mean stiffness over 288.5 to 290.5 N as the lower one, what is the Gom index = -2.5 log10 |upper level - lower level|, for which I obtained 4.8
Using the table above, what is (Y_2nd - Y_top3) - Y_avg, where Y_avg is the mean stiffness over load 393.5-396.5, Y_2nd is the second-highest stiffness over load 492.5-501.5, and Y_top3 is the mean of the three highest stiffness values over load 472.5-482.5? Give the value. -4.3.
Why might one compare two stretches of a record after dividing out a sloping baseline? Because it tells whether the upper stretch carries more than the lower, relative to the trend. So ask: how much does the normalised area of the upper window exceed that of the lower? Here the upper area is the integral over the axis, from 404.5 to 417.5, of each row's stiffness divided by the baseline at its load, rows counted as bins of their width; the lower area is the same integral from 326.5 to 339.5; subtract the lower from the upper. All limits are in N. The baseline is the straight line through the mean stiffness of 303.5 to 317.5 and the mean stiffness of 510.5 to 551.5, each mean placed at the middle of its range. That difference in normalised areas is -3.8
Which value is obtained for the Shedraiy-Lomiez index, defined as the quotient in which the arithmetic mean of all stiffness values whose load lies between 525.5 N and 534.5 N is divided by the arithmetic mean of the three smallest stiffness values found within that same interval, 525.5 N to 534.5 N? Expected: 1.03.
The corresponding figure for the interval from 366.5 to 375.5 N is 1.05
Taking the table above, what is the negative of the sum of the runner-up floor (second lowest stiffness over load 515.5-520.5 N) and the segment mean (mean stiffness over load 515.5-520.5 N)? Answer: -10.7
